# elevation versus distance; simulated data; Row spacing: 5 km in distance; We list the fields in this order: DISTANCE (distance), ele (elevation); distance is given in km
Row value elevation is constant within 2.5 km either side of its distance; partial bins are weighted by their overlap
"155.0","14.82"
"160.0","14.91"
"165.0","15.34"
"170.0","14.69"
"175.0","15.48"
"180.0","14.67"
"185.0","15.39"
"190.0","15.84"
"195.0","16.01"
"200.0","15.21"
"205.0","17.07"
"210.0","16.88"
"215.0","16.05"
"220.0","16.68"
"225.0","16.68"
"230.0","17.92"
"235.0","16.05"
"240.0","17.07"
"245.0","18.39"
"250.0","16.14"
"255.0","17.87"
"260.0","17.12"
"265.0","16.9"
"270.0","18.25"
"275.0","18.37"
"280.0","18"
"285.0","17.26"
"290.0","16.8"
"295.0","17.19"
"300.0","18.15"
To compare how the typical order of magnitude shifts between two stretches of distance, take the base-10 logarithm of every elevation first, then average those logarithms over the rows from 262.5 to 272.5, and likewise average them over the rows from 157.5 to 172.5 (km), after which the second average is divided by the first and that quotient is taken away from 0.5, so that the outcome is -0.444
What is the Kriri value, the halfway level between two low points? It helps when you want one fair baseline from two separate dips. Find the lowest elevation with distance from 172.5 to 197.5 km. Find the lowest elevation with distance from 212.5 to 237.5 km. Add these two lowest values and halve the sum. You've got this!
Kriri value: 15.4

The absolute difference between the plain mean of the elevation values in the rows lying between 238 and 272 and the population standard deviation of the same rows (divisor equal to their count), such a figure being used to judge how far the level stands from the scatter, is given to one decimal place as 16.6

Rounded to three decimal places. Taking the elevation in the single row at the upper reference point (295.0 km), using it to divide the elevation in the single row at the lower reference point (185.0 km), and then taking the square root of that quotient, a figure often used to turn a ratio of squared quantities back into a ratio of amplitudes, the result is 0.946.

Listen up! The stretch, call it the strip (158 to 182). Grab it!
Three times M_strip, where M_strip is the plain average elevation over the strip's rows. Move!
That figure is 45.1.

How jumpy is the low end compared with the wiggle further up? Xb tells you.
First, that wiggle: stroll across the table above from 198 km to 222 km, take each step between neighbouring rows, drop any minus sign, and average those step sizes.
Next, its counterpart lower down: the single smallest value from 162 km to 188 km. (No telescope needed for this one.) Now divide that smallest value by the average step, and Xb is 17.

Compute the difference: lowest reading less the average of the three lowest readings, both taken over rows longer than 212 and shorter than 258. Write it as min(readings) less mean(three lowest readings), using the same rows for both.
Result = -0.03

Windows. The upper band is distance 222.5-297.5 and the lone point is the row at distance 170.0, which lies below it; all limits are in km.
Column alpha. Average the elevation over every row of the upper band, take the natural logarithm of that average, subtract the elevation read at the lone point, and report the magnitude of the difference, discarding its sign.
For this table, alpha 11.8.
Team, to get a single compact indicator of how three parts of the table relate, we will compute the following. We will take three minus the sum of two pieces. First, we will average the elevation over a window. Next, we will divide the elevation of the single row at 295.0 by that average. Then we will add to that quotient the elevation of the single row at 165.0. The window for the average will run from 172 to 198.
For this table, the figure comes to -13.5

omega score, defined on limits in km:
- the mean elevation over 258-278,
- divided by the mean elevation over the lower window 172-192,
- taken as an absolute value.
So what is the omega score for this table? 1.15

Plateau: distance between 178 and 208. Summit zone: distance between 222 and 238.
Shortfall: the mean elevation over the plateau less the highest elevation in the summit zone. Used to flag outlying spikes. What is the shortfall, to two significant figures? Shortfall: -2.2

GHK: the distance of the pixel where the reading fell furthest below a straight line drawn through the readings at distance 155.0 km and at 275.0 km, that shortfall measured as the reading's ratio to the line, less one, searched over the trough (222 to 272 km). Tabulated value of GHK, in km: 250.0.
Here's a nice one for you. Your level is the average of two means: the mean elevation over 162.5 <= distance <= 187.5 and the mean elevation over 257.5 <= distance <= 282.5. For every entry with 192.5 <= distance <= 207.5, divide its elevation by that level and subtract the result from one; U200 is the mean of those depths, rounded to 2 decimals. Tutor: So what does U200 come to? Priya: 0.02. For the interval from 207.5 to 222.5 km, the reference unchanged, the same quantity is -0.01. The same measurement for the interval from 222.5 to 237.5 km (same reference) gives -0.03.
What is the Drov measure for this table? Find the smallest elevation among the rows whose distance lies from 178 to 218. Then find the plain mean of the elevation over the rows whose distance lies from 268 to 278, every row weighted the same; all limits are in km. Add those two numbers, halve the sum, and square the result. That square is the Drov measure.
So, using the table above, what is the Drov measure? 272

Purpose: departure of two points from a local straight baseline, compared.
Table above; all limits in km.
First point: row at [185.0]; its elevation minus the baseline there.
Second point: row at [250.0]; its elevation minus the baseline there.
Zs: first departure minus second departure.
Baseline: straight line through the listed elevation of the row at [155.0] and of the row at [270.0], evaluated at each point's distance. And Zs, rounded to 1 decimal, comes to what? 1.2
